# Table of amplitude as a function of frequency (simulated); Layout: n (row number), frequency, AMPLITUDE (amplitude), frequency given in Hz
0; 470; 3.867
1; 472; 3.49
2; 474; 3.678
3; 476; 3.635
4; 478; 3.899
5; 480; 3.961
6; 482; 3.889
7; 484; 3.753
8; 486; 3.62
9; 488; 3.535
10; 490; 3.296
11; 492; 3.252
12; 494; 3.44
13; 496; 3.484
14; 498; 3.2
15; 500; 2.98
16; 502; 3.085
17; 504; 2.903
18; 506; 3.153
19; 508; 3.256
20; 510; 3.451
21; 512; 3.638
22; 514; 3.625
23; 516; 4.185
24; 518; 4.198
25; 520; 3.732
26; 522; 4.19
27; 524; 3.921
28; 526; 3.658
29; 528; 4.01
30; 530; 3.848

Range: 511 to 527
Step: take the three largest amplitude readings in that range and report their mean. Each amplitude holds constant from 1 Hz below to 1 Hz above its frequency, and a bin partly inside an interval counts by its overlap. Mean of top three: 4.19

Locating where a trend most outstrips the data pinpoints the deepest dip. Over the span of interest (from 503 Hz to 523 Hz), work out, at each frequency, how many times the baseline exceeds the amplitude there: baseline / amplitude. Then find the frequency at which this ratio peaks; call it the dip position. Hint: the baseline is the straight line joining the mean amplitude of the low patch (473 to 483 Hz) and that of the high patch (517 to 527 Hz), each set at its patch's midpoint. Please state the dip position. 504 Hz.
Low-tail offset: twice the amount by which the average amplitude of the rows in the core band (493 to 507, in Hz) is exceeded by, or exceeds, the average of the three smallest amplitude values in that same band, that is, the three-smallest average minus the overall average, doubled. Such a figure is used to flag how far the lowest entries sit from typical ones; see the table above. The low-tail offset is -0.38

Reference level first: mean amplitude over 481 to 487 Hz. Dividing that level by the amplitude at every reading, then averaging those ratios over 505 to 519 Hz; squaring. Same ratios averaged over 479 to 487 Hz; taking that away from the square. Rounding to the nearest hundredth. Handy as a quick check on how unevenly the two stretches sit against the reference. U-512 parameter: 0.10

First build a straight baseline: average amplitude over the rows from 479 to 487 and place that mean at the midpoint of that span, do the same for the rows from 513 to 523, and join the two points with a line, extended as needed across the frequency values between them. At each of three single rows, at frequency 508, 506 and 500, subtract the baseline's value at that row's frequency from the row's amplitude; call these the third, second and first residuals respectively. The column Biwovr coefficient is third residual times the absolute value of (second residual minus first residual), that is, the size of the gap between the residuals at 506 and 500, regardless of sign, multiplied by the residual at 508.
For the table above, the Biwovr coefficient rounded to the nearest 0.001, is -0.096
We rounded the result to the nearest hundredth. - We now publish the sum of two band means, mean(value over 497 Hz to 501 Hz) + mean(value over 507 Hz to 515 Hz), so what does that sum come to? 6.58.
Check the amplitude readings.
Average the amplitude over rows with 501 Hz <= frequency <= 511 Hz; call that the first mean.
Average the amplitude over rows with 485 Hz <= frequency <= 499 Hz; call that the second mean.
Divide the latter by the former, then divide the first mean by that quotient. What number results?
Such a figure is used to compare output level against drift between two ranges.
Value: 3.0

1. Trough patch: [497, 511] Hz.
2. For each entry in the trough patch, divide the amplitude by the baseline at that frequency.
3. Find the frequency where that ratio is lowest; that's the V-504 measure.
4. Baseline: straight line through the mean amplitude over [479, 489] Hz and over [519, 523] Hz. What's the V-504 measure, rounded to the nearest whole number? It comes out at 504 Hz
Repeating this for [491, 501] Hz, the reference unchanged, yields 500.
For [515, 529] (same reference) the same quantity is 526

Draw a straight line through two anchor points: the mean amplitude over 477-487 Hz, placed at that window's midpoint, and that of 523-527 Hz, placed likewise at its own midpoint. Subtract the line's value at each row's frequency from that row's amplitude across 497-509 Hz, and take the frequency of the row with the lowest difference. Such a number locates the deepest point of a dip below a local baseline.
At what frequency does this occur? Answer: 504 Hz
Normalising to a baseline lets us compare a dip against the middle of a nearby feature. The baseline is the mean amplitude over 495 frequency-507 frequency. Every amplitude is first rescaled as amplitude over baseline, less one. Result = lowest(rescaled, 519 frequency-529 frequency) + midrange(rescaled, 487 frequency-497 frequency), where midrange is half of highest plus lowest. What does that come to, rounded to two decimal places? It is 0.25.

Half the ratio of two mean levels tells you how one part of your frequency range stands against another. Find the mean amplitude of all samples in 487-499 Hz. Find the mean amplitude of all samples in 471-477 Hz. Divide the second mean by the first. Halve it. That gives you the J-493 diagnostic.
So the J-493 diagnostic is 0.53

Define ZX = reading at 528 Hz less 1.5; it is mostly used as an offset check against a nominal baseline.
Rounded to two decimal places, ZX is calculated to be 2.51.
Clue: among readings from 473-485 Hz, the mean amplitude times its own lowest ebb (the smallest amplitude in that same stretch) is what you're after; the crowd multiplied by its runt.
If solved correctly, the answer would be 13.8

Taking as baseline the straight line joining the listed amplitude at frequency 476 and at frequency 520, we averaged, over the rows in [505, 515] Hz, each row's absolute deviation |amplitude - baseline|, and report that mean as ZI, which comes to 0.29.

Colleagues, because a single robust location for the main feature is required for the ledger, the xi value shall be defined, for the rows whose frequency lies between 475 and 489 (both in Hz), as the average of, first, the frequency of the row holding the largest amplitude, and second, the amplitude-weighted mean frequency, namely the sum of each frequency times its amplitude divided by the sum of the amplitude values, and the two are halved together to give 481.0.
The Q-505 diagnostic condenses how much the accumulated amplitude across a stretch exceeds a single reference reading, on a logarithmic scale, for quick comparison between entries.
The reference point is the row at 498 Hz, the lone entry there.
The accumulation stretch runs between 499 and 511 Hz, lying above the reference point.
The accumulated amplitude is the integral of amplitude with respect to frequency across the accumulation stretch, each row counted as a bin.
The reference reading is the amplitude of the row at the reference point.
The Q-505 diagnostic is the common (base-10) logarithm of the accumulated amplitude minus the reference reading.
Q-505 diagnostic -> 1.54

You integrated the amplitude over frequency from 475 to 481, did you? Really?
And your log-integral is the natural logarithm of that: 3.14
